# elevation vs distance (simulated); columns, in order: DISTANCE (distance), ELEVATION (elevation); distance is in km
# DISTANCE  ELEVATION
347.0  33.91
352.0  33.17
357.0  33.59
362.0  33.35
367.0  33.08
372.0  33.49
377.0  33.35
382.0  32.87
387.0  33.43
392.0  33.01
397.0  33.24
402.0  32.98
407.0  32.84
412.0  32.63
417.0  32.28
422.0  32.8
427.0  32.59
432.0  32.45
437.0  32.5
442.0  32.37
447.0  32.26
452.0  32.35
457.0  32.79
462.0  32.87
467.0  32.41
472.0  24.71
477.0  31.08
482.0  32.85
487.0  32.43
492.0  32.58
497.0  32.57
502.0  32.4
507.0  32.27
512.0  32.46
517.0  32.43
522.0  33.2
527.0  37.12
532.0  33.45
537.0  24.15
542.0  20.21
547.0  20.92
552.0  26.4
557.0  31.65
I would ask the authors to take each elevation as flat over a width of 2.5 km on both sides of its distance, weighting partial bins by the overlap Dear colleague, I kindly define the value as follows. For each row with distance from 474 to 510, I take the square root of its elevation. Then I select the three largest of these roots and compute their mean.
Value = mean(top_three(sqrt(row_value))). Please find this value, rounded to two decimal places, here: 5.72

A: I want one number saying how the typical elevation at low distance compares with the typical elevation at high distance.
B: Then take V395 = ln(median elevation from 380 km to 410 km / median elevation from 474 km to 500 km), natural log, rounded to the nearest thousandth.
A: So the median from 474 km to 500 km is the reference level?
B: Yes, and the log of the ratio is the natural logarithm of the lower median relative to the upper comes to 0.013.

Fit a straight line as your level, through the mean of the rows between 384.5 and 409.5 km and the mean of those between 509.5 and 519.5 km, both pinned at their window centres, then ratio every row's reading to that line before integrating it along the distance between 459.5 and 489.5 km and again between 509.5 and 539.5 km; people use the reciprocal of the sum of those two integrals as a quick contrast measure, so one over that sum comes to 0.0172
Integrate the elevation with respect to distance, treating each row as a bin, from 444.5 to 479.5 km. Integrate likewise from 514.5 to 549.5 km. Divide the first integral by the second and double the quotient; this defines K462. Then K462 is 2.17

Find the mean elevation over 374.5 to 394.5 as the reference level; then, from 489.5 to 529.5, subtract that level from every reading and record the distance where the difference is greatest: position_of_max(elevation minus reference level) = 527.0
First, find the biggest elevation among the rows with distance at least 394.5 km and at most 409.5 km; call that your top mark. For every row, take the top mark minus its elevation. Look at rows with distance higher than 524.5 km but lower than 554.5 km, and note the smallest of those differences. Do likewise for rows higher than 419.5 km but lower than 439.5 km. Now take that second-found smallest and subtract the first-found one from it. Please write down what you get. 4.3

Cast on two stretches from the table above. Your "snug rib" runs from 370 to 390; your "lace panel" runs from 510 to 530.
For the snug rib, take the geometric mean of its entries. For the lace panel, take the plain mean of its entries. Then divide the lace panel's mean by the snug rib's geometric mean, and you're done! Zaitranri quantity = 1.02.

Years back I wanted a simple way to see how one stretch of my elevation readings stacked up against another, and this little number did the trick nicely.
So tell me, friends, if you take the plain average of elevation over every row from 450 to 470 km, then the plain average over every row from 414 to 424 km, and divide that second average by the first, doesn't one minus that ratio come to 0.00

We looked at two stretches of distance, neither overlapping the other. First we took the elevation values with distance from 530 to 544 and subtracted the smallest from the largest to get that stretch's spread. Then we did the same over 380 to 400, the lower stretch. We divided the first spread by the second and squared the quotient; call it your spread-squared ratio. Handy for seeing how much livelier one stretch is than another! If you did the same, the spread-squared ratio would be 559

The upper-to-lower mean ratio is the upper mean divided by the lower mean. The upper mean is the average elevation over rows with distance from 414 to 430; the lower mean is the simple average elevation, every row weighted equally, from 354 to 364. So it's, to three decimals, 0.973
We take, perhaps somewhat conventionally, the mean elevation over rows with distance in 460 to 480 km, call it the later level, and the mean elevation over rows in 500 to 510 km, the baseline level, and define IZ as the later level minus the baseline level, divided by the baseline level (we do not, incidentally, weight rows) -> -0.064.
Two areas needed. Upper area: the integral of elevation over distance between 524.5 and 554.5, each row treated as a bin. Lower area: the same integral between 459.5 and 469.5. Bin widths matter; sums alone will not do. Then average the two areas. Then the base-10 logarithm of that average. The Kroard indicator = 2.75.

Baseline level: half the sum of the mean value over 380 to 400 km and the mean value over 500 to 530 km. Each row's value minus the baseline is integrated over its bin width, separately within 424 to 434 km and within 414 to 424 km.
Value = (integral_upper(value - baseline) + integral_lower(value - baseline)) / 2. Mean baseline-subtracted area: -7.0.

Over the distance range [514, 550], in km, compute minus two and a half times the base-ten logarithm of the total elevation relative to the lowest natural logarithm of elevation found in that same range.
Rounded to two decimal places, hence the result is -4.57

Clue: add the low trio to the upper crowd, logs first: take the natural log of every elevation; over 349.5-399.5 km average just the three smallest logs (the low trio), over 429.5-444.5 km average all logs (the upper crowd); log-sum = 6.98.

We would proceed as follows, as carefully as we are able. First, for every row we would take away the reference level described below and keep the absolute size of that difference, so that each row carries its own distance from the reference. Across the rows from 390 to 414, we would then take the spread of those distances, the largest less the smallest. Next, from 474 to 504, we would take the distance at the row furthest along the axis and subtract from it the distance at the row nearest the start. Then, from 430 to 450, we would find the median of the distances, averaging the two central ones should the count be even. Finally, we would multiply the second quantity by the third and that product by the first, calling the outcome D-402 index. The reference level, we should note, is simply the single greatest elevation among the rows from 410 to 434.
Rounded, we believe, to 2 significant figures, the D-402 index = -0.21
